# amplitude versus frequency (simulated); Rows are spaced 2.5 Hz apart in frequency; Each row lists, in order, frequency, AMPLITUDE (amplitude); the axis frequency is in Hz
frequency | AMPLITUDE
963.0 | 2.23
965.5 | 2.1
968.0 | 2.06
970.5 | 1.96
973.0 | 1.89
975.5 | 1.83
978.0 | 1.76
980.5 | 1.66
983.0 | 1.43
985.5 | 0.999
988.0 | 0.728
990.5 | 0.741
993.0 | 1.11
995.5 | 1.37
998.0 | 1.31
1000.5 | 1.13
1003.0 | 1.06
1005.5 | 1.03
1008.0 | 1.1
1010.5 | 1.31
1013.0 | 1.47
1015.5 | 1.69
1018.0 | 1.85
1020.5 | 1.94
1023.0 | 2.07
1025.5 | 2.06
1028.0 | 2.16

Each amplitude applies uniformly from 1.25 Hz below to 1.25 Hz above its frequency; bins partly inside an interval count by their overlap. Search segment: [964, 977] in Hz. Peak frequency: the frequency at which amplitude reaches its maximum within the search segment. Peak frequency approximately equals 965.5 Hz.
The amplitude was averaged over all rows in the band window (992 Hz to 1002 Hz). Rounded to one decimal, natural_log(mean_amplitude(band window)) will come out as 0.2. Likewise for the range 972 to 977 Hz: 0.6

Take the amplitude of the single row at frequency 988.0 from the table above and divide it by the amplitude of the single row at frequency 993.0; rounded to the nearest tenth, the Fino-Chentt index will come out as 0.7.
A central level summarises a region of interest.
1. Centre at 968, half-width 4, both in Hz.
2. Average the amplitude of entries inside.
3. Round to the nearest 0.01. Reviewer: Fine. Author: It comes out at 2.04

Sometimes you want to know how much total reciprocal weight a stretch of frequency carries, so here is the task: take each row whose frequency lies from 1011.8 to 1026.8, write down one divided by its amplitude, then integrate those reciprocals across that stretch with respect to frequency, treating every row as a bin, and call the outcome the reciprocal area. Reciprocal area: 8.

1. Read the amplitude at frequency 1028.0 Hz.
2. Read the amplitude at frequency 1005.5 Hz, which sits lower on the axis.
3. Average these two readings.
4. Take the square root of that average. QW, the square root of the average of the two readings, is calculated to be 1.26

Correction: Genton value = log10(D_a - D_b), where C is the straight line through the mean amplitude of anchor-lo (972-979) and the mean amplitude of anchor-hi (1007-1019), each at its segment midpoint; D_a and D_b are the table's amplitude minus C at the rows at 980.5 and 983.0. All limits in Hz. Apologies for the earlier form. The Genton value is -0.68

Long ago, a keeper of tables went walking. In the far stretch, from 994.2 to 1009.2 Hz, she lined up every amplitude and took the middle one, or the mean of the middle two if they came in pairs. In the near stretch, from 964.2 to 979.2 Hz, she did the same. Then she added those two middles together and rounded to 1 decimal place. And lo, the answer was 3.0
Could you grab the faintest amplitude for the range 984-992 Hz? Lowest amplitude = 0.728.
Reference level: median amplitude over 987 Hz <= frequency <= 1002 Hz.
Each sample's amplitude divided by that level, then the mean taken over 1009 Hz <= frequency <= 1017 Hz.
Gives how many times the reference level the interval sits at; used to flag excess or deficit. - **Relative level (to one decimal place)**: 1.3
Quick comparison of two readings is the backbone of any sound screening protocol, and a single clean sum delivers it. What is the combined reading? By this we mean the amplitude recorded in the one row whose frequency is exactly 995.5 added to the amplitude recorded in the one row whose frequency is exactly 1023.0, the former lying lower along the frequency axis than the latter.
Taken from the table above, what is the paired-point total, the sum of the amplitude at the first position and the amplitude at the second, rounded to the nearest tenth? 3.4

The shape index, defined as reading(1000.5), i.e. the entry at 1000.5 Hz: 1.13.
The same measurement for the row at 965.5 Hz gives 2.1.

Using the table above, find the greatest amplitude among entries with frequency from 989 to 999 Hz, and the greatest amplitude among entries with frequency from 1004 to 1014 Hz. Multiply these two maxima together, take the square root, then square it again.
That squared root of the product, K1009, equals 2.01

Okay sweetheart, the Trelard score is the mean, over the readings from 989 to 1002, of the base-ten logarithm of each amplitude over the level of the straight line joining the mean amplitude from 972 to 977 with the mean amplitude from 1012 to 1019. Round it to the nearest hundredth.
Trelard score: -0.20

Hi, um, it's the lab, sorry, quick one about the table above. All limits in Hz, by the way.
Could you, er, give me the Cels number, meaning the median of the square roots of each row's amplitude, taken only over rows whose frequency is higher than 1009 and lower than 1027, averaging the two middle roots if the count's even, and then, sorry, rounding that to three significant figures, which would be 1.36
